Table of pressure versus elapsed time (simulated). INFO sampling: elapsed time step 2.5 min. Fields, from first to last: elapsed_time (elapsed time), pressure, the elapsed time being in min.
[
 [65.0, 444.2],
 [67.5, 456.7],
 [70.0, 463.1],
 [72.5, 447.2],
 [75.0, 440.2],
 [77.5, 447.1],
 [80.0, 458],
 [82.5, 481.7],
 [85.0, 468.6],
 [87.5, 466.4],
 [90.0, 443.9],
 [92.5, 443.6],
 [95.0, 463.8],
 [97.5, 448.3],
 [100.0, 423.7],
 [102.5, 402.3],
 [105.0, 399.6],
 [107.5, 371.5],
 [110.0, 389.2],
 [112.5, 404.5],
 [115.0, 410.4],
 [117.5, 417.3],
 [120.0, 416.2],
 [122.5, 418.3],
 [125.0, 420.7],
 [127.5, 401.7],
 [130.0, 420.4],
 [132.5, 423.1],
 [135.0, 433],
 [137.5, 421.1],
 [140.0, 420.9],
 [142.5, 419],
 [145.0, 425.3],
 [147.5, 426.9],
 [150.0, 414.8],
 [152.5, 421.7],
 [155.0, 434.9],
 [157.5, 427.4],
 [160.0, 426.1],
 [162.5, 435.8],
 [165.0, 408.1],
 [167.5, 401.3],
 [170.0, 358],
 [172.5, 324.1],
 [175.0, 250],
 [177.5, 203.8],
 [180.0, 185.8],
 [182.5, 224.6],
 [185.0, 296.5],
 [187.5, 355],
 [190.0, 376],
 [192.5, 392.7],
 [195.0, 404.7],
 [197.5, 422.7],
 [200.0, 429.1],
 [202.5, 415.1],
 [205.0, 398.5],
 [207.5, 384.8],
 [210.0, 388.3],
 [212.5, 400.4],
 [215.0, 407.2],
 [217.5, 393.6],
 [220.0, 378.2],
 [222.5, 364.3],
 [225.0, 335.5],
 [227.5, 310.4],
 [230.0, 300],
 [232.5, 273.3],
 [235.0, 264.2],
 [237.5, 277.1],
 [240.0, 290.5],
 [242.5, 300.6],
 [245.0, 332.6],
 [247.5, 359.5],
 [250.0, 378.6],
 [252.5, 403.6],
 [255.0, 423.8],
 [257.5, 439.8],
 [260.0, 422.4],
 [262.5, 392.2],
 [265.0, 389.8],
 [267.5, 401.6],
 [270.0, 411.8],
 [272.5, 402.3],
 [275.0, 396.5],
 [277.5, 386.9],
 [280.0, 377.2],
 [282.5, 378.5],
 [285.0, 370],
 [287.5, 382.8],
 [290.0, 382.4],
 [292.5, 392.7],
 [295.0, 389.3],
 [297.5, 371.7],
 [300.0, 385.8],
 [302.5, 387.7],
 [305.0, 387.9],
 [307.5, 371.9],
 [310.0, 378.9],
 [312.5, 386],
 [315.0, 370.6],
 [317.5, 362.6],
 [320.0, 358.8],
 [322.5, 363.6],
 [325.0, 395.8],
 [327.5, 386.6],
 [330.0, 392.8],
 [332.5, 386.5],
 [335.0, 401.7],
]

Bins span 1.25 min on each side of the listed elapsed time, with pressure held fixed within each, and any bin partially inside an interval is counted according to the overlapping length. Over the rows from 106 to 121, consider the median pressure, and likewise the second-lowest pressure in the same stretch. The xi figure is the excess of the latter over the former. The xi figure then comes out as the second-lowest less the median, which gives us -18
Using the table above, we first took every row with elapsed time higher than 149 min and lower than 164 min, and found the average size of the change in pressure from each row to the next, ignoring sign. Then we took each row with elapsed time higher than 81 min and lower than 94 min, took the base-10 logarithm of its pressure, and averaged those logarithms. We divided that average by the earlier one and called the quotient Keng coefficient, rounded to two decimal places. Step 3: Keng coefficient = 0.34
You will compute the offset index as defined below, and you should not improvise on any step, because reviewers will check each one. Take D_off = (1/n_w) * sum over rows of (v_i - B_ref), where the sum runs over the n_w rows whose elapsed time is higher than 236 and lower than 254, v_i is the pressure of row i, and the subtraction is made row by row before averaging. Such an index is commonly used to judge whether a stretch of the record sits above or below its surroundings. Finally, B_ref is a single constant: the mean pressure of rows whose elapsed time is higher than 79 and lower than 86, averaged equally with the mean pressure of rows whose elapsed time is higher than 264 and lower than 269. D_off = -98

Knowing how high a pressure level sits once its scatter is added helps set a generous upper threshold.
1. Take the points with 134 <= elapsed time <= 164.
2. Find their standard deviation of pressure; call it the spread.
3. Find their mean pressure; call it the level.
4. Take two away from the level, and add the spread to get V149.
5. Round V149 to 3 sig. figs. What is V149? 430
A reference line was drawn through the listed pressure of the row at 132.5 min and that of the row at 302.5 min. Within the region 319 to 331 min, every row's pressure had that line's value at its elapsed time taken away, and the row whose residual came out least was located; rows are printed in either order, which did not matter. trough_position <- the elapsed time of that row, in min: 320.0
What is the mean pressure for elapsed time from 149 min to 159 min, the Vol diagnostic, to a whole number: 425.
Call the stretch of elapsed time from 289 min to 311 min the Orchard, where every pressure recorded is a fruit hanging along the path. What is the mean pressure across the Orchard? 383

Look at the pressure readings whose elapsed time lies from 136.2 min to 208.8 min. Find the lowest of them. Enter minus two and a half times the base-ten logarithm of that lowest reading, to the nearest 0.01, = -5.67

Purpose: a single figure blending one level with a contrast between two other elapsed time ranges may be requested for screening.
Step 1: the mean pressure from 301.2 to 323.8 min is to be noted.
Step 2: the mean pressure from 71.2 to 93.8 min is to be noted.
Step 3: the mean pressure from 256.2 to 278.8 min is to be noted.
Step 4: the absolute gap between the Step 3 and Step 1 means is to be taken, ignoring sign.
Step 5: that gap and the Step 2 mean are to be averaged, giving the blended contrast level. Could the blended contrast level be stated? 243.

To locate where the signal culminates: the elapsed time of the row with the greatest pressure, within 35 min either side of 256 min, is 257.5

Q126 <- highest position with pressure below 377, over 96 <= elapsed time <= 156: 107.5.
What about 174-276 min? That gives 247.5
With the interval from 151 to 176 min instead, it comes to 175.0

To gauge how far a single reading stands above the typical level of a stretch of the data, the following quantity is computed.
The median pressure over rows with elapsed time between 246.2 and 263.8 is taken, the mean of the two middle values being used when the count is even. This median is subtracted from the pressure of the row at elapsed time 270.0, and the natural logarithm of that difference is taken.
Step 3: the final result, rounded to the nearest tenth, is 2.1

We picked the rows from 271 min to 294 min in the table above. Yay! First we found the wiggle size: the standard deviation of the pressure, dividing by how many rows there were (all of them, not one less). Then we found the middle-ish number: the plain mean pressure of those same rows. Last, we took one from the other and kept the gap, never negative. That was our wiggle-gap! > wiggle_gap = 376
